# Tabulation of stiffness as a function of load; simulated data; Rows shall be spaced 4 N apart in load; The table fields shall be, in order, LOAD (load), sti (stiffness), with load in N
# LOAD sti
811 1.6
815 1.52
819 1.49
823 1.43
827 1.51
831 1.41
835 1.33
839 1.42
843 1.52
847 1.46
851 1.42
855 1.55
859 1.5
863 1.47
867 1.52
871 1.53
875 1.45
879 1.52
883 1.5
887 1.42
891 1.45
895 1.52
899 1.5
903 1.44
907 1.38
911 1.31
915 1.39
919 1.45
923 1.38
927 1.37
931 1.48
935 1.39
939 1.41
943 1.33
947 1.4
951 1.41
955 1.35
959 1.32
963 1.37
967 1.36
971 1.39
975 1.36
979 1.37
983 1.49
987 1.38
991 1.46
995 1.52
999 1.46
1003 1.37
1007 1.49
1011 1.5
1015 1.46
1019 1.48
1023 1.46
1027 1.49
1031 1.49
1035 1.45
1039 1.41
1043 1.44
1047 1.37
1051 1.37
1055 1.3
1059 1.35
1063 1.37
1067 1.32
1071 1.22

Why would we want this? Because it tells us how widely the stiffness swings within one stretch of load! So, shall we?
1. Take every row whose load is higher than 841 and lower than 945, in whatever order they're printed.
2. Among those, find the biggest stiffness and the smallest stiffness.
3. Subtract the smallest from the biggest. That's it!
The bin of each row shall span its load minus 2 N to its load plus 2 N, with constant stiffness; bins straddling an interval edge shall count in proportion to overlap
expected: 0.240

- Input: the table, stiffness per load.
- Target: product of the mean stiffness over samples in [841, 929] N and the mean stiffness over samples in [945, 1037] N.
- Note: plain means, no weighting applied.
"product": 2.08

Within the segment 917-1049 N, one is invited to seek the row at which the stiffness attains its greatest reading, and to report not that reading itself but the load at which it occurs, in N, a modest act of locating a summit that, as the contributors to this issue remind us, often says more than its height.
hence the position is 995 N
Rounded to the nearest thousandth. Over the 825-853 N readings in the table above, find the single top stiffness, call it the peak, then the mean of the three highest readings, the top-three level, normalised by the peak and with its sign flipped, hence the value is -0.985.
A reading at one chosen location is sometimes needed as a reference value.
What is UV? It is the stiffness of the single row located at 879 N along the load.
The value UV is 1.52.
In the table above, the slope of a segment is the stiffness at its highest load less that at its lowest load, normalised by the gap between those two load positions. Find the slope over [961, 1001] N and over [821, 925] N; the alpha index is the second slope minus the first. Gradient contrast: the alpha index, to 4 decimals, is -0.0030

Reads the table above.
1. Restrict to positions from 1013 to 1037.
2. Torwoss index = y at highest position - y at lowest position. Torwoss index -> -0.010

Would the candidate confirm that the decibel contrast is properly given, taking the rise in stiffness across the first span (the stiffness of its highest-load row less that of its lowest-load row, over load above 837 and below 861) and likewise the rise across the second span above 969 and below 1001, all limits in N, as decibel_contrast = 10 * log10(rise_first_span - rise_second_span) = -20.0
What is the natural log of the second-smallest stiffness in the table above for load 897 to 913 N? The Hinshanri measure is 0.32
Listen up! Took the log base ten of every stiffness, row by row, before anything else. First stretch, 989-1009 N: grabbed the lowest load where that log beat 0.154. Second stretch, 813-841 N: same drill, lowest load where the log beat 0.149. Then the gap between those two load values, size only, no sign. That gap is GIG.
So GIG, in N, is 176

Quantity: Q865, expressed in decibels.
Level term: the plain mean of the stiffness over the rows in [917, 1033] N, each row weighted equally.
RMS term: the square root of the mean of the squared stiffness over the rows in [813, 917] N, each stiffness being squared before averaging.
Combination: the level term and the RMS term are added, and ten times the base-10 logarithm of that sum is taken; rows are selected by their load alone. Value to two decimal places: 4.60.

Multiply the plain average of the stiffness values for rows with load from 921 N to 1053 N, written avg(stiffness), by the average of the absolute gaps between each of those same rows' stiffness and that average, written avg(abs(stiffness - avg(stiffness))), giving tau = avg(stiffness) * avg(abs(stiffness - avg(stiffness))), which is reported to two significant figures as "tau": 0.071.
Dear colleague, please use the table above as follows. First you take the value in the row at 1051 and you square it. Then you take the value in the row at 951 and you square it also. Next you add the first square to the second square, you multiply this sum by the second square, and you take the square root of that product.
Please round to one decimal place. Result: 2.8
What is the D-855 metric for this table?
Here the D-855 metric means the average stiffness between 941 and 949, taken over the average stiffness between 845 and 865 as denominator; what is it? 0.92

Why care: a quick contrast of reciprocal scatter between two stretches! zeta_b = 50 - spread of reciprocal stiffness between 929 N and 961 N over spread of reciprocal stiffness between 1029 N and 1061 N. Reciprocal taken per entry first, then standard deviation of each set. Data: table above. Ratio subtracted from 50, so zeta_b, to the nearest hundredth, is 49.15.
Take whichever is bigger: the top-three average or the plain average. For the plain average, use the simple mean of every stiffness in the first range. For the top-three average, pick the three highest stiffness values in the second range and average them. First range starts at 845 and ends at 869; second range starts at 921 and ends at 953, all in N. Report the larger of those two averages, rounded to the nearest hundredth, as 1.49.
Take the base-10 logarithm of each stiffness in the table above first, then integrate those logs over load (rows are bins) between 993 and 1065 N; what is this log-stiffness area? 11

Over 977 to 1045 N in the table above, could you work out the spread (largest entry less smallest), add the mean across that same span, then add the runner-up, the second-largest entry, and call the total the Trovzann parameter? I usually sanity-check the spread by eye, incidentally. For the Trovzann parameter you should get 3.10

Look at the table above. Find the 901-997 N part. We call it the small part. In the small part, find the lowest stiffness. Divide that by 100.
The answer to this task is 0.0131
